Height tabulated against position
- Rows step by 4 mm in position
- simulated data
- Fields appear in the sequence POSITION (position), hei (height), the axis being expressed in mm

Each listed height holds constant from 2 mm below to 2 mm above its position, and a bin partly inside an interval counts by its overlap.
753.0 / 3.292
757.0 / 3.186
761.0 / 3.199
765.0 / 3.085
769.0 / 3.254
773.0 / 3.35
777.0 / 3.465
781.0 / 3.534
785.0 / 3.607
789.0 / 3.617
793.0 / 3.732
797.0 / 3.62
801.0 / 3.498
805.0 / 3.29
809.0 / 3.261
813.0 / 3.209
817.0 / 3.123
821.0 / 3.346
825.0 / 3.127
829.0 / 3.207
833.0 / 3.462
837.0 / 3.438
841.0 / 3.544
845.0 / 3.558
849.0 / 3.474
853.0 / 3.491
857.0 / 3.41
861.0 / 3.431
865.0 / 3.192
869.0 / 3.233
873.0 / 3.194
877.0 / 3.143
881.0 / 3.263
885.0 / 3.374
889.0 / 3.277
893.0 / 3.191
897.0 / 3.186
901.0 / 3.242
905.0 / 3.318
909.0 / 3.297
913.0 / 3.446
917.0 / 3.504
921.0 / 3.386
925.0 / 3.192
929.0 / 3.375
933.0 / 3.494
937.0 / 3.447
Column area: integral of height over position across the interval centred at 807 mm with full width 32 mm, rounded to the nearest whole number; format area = 108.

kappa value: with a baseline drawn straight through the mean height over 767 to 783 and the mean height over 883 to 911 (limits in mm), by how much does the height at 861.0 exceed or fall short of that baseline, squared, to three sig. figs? 0.0151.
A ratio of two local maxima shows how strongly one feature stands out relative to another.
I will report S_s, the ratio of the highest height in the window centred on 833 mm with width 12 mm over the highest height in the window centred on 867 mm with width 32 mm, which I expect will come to 0.99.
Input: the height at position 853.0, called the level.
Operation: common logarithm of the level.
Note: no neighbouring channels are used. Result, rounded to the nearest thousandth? 0.543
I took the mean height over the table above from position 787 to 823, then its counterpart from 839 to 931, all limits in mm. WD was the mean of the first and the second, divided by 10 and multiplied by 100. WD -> 33.7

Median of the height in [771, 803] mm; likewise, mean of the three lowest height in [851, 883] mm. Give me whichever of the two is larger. 3.57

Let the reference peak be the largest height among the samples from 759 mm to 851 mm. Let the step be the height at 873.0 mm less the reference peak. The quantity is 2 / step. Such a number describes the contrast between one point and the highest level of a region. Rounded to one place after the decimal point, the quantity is -3.7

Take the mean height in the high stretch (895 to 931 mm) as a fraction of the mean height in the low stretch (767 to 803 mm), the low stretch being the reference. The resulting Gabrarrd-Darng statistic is 0.945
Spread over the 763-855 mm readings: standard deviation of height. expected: 0.18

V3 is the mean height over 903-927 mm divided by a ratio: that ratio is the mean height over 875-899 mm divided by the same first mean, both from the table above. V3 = 3.48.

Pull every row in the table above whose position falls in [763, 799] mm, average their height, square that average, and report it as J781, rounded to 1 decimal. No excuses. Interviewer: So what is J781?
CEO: 12.1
